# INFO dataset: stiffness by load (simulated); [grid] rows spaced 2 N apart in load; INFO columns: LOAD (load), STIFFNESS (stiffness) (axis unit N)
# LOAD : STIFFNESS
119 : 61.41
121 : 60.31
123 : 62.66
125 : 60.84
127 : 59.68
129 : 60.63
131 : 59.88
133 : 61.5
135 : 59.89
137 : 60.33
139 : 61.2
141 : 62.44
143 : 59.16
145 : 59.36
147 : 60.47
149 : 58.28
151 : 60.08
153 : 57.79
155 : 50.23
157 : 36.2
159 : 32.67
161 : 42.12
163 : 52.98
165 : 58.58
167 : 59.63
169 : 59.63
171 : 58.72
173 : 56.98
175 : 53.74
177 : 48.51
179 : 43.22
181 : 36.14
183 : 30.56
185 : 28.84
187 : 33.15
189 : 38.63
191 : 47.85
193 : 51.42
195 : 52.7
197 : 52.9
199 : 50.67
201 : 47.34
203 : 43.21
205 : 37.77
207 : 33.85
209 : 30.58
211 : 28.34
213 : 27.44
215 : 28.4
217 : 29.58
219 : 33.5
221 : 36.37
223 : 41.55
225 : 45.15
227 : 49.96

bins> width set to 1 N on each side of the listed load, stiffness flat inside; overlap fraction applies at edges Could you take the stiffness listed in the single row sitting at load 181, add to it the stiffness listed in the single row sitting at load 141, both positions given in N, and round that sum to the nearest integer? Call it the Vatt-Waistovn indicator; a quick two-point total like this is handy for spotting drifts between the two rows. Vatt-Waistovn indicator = 99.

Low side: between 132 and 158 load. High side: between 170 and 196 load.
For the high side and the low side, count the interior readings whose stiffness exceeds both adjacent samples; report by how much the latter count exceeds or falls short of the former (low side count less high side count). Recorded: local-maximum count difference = 3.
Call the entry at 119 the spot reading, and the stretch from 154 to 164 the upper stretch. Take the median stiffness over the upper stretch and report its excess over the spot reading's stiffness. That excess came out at -19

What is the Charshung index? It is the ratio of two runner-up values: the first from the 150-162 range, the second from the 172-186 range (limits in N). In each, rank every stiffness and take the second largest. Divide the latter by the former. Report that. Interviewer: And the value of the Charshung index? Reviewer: 0.93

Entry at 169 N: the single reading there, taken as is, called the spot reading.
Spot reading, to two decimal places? 59.63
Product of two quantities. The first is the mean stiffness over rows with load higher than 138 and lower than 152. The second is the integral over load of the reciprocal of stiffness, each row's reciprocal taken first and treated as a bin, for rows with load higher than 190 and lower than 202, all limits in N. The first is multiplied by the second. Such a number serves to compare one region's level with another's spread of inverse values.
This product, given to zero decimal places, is 14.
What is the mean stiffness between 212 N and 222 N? 31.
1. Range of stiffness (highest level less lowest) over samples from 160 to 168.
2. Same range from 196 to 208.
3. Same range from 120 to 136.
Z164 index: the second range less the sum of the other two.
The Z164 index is -1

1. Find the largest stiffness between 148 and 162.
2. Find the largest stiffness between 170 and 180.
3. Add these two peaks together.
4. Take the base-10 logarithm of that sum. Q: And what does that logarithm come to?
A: 2.075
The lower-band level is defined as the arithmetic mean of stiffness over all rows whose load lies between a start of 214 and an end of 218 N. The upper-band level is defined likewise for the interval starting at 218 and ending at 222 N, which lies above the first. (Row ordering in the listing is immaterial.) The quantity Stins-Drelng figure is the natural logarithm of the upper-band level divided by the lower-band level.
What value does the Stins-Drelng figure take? 0.19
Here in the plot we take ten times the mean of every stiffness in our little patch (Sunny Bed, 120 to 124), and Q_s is 615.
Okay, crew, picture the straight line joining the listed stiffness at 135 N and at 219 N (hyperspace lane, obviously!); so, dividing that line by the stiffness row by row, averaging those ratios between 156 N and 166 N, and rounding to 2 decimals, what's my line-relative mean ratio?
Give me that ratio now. 1.22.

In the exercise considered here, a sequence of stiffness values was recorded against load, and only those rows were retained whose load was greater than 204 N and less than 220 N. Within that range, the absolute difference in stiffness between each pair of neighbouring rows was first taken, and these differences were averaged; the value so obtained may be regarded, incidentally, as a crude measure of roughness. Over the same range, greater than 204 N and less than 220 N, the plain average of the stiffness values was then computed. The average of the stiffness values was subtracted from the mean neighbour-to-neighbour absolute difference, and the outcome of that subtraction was -29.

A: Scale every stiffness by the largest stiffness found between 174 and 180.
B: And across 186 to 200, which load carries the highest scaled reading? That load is 197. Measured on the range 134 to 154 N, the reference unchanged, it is 141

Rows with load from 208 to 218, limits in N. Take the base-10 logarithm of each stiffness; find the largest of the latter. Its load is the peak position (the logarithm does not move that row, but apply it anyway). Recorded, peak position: 209 N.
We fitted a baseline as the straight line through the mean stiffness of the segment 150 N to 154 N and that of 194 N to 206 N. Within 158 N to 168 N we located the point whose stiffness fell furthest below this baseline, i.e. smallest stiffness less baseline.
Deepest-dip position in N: 159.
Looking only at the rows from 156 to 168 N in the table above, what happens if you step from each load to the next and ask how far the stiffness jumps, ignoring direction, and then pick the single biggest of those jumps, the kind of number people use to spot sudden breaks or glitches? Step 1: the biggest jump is 11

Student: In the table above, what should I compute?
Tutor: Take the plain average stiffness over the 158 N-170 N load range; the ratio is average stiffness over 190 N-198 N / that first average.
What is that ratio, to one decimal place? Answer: 1.0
